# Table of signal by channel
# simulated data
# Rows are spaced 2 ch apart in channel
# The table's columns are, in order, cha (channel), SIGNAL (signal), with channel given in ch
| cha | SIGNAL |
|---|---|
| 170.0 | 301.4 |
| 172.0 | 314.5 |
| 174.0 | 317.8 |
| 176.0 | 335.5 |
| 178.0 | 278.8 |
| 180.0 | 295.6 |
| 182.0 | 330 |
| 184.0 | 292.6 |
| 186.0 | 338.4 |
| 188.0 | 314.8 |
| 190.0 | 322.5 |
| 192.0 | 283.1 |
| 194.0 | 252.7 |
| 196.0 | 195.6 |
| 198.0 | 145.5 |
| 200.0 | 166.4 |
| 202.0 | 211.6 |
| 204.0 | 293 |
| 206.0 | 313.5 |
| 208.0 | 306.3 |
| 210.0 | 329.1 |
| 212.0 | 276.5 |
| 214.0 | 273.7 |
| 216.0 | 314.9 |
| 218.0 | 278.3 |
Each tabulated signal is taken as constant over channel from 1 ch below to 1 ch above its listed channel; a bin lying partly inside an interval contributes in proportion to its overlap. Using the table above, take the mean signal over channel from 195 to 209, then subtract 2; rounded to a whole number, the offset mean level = 231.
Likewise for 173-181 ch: 305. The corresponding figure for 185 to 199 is 263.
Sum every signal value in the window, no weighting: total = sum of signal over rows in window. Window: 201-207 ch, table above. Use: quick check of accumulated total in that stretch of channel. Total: 818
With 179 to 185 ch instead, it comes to 918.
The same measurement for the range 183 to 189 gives 946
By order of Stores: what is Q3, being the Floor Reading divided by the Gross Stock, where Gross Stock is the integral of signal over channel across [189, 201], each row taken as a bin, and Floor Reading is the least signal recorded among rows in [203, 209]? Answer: 0.107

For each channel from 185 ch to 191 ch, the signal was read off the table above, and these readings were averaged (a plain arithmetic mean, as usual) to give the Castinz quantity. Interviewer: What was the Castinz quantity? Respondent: 325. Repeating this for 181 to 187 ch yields 320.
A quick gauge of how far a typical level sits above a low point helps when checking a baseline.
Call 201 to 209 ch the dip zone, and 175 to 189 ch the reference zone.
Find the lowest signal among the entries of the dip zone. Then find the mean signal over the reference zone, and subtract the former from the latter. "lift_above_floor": 101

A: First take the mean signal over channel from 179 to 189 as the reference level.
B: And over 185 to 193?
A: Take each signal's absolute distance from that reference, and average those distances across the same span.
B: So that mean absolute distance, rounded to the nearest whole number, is 16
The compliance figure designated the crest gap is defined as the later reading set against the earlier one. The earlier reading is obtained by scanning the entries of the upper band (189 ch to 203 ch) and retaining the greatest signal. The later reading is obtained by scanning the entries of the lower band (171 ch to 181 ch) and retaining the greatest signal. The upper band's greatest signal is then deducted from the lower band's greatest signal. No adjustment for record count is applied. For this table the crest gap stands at 13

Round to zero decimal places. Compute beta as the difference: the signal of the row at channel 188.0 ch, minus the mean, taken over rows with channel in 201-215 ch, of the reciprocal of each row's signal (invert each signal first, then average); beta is 315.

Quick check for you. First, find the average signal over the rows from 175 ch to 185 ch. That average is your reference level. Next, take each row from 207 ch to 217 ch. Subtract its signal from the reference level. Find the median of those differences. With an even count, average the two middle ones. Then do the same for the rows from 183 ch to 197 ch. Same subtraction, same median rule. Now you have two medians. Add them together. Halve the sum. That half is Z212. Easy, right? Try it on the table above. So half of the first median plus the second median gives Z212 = 7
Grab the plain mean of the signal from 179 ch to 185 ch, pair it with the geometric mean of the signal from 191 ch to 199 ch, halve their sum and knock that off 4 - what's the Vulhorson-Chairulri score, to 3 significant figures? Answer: -255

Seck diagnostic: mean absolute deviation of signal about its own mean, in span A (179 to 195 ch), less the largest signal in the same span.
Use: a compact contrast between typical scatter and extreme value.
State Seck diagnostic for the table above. -316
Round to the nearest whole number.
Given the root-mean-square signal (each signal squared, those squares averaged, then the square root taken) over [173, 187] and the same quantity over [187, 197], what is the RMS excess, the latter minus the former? -36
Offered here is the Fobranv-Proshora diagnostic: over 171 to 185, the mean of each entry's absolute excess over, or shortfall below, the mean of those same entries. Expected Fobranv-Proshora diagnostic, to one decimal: 17.4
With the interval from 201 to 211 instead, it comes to 31.6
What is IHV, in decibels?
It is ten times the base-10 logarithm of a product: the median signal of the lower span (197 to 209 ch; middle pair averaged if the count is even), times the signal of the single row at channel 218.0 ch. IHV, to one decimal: 48.5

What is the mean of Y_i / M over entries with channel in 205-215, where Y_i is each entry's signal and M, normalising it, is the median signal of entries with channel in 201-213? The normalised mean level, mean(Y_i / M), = 1.00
